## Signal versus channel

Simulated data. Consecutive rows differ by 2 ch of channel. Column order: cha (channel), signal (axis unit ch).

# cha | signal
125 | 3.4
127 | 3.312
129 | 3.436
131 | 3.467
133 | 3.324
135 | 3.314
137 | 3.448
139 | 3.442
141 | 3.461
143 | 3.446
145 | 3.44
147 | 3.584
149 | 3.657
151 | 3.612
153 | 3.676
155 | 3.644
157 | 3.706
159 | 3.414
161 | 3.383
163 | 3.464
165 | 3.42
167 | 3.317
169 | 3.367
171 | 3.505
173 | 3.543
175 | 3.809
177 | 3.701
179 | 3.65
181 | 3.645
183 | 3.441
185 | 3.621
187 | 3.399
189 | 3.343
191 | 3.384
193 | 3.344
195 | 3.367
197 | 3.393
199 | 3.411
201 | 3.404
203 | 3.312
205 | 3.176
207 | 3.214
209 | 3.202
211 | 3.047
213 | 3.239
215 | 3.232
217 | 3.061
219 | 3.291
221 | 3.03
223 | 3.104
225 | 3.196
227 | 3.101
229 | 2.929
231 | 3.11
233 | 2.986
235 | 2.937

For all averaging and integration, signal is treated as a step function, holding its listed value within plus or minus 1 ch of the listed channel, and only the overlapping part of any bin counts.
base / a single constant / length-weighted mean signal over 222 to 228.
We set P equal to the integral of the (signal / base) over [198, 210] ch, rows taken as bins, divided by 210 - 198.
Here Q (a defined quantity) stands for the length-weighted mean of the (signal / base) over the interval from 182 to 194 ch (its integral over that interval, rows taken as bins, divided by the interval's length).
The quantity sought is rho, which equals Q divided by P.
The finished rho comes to 1.04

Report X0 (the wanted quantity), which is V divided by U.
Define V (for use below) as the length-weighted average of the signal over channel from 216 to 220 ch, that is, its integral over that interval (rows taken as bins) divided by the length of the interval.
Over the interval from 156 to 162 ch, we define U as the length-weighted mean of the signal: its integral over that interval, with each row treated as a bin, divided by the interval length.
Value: 0.91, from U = 3.50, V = 3.18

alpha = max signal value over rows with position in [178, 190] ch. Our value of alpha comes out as 3.65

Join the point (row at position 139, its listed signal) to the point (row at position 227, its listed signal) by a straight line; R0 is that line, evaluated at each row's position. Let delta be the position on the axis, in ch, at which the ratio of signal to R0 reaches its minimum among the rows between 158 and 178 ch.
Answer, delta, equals 167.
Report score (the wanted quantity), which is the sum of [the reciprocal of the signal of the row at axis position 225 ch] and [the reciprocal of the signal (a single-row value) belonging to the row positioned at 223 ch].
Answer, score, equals 0.64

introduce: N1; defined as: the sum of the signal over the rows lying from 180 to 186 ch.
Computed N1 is 10.7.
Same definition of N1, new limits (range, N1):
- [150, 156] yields 10.9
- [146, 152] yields 10.9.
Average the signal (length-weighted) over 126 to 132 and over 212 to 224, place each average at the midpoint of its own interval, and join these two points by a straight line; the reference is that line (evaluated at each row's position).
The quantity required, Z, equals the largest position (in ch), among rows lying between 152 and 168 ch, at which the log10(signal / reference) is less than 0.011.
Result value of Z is 167 ch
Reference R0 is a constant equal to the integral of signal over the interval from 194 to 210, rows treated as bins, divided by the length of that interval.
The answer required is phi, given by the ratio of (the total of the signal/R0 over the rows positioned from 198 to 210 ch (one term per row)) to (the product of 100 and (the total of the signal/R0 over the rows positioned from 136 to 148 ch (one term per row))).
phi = 0.0095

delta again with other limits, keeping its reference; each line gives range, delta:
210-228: 211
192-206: 205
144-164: 145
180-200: 189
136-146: 137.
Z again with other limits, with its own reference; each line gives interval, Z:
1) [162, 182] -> 169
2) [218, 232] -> 231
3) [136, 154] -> 145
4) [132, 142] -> 139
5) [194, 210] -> 209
